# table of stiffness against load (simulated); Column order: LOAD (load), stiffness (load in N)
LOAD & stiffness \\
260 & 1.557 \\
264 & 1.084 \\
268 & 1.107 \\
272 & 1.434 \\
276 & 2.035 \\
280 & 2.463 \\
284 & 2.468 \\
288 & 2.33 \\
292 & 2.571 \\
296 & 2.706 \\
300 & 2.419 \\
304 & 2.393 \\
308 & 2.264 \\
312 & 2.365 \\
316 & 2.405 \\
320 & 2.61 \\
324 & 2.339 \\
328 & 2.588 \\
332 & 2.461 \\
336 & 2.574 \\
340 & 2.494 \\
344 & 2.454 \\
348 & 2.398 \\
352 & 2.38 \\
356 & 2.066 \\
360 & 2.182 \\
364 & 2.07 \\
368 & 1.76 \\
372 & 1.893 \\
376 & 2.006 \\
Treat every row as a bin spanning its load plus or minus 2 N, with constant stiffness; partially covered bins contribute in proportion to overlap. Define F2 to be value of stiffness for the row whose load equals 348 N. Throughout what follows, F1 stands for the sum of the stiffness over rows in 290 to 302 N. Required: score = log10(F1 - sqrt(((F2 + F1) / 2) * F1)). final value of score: 0.17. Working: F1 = 7.7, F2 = 2.398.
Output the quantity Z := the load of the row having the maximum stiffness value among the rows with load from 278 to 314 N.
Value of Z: 296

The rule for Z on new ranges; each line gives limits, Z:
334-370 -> 336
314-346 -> 320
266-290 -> 284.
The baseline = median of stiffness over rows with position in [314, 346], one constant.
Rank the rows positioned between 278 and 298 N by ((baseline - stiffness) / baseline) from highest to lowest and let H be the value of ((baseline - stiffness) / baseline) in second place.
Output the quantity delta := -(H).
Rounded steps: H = 0.006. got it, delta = -0.01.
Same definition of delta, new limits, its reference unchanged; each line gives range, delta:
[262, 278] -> -0.55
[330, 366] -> -0.16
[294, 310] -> -0.03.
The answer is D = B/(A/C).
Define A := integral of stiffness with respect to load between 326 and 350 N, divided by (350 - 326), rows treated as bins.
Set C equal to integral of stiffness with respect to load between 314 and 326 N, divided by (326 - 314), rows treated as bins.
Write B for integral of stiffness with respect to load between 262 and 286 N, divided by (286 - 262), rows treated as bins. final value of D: 1.73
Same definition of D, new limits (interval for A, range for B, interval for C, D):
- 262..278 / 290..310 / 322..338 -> 4.35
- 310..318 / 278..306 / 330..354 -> 2.56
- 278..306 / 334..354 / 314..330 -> 2.47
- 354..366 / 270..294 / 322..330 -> 2.59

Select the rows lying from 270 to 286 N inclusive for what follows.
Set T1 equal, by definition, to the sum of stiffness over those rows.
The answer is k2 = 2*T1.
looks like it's 16.8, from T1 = 8.4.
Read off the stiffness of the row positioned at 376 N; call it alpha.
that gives 2.006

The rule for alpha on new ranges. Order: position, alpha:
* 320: 2.61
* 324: 2.339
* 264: 1.084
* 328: 2.588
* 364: 2.07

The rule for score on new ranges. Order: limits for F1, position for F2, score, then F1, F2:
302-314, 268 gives 0.23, 7.0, 1.107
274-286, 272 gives 0.19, 7.0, 1.434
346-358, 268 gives 0.21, 6.8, 1.107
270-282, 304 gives -0.02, 5.9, 2.393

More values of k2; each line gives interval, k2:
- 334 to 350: 19.8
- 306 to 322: 19.3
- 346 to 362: 18.1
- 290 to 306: 20.2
